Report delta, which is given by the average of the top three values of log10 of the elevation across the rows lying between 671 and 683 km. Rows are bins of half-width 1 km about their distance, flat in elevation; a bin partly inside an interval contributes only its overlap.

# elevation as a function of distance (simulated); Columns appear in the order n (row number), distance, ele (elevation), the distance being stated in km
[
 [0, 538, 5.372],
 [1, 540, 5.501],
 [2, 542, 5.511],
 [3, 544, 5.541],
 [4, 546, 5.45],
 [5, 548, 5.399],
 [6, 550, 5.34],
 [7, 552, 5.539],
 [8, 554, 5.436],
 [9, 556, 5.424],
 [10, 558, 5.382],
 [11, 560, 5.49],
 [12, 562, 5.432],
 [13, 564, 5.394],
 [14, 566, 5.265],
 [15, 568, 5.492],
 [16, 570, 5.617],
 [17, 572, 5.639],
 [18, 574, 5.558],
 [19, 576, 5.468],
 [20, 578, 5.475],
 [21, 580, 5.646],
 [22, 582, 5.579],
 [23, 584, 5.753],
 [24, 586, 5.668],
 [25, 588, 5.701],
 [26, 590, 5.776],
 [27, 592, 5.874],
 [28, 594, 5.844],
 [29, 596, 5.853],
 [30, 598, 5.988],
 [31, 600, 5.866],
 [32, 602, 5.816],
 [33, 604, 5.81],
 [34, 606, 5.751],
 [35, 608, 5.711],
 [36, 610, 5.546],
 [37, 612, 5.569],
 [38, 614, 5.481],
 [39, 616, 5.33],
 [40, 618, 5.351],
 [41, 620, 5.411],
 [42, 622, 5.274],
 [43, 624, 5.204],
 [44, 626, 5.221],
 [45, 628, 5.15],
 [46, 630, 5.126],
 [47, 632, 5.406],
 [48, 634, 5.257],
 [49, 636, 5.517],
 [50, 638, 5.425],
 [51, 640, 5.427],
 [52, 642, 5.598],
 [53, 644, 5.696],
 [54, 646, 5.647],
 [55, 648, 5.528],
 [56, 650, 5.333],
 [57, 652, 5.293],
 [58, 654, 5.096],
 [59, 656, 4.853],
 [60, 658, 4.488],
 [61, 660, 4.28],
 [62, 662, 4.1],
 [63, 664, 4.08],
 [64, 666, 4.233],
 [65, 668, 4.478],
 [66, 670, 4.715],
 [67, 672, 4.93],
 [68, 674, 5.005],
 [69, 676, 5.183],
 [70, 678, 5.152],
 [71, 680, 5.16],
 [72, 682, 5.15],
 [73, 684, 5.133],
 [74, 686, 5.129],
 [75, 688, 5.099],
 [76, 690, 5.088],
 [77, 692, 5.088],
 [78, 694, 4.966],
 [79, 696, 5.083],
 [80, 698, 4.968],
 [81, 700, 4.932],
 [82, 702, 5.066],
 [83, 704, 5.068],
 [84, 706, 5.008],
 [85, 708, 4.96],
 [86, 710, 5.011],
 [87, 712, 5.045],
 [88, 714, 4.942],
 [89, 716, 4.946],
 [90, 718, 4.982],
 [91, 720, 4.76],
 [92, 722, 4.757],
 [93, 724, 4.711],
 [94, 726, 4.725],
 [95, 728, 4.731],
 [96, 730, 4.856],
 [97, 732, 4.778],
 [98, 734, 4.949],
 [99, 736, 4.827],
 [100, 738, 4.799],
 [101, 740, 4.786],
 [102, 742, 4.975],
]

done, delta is 0.713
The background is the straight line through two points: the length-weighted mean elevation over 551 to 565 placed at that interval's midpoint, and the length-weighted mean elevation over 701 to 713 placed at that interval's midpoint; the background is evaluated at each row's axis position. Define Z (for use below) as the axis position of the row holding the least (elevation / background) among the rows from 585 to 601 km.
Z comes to 586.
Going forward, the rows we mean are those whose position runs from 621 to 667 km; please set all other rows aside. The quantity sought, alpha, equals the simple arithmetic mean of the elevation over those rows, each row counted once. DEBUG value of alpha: 5.10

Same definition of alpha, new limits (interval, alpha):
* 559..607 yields 5.66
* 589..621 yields 5.69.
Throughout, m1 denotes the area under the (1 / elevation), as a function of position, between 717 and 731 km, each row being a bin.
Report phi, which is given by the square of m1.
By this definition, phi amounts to 9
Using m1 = 2.92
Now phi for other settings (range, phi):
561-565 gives 1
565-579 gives 6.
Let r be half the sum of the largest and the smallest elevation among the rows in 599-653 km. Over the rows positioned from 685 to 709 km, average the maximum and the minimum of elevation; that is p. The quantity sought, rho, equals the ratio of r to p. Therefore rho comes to 1.09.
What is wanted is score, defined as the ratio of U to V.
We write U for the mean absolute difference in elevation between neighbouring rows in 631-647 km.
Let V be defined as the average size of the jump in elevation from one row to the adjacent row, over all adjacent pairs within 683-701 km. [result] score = 2.2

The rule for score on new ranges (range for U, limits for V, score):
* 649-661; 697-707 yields 3.6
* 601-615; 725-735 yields 0.7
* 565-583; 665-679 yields 0.6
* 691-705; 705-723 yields 1.4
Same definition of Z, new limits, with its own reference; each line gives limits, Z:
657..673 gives 664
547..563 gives 550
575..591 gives 576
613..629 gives 628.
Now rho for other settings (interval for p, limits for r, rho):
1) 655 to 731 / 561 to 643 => 1.20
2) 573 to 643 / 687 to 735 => 0.88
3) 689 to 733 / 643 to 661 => 1.02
